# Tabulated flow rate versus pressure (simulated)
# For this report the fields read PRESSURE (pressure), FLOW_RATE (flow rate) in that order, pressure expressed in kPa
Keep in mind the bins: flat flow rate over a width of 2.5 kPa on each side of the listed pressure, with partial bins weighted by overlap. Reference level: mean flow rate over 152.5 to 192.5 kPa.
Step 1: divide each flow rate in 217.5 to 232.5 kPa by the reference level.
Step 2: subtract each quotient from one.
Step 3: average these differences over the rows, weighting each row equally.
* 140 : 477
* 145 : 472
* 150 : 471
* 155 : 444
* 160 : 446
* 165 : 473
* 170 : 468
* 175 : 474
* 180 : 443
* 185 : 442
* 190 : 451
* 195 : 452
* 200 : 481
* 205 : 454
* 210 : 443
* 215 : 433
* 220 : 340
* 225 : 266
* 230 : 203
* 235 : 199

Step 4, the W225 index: 0.41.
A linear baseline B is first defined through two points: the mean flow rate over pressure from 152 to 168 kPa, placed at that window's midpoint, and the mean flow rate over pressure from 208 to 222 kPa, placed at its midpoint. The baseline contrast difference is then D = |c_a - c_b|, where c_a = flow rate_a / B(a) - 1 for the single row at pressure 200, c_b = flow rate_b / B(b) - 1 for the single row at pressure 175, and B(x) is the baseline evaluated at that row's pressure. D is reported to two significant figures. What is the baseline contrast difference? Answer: 0.074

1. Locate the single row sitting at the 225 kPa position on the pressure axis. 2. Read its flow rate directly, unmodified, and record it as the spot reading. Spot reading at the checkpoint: 266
